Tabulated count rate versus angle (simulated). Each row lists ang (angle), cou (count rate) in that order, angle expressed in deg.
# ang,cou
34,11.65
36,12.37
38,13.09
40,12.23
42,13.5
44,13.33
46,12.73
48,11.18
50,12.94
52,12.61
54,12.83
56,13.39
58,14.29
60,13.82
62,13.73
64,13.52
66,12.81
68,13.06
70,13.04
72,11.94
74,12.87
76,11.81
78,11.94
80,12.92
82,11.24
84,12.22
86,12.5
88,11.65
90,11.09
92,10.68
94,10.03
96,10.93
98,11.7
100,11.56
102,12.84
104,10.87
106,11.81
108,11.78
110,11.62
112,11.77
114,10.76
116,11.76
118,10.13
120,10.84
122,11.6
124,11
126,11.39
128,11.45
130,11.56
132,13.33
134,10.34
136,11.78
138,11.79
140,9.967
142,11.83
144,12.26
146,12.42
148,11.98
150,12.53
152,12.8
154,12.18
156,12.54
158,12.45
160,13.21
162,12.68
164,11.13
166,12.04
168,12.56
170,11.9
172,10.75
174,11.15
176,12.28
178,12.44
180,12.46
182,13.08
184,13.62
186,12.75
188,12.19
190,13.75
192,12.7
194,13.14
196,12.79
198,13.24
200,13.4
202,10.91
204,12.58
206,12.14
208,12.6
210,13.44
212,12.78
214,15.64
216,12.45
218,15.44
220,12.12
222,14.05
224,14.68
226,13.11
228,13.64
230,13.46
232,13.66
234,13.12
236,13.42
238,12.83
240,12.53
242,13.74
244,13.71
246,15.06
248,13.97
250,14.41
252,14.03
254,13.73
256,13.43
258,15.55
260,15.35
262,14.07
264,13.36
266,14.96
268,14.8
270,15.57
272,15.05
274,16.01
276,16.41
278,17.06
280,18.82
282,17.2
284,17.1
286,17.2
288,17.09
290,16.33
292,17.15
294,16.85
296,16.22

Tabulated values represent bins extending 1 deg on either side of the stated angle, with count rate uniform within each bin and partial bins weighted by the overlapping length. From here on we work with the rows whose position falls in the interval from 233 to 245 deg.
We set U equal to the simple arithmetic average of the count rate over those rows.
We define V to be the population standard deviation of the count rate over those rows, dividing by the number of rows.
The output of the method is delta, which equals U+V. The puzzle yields 13.7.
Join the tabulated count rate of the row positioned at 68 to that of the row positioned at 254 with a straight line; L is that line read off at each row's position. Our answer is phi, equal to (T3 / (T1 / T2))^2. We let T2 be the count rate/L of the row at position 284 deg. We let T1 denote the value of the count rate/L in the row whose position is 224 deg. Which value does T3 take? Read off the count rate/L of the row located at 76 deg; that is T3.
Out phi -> 1.1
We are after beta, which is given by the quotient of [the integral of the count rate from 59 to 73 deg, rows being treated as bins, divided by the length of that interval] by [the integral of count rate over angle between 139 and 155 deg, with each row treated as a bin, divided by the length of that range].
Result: 1.09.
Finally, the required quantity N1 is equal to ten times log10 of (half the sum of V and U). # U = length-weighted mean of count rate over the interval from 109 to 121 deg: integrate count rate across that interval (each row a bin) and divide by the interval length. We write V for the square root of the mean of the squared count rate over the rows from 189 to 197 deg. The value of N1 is 10.8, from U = 11.1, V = 13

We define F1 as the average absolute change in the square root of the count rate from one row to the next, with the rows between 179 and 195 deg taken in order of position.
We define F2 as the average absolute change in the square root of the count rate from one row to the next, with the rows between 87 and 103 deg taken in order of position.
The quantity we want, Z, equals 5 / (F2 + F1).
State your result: 24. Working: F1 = 0.11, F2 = 0.101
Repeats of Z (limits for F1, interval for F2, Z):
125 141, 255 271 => 17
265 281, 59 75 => 32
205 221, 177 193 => 13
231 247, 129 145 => 17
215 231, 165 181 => 17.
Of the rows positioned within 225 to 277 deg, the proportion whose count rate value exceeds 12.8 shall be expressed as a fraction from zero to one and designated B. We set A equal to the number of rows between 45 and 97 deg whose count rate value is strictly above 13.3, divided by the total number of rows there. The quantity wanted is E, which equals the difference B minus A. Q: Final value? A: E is 0.8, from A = 0.19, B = 0.96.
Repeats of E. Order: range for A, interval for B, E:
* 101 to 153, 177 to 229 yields 0.5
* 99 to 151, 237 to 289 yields 0.9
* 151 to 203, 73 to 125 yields 0.0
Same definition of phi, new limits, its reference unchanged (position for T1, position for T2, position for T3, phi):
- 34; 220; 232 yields 1.0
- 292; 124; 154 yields 0.4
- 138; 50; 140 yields 0.7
